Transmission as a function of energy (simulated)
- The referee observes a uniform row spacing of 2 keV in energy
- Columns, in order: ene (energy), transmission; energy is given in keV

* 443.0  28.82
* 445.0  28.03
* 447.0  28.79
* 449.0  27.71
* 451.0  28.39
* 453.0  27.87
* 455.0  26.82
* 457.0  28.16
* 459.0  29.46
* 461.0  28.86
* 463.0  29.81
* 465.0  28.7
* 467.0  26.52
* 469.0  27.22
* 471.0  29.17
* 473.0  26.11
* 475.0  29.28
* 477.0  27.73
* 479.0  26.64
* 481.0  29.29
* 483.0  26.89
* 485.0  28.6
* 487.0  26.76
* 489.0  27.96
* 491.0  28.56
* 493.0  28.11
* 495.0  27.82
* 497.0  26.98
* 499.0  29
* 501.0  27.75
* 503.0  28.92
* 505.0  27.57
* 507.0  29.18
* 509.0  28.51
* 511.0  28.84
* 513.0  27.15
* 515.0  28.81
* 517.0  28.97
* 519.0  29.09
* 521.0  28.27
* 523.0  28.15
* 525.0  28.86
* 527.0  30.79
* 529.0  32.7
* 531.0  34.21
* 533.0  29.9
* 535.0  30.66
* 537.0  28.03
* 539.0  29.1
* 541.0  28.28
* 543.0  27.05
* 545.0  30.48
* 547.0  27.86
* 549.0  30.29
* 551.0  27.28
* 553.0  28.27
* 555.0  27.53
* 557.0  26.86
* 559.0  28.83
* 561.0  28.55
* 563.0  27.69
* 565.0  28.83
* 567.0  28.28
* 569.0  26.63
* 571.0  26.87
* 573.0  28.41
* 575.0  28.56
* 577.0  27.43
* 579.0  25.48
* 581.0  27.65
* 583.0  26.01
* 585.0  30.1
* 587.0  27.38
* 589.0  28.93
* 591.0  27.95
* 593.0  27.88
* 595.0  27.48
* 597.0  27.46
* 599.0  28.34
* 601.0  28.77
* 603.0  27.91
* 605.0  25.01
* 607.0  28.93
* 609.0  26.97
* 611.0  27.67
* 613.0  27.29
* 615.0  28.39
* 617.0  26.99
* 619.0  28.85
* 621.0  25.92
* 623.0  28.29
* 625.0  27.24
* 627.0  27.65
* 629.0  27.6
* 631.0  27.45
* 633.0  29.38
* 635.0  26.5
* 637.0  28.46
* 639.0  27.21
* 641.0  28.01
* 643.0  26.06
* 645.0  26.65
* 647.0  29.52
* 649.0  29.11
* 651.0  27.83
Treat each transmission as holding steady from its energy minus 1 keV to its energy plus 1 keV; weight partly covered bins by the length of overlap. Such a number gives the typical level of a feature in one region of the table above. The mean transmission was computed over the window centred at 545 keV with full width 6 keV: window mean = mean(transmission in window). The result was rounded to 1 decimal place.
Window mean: 28.5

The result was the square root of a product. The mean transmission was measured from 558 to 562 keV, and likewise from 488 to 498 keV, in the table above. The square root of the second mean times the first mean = 28.3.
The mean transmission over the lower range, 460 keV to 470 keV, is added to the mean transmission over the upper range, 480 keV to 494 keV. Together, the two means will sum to 56.2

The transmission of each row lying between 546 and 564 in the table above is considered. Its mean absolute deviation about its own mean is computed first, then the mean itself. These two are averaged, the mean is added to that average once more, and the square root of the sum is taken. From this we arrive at 6.52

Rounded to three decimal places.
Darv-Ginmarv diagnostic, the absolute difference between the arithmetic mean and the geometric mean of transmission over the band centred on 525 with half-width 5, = 0.050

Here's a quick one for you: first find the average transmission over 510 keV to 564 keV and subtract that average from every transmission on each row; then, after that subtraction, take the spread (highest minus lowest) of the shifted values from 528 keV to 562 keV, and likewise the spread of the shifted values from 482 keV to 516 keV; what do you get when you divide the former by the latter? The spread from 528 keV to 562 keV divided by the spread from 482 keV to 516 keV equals 3.0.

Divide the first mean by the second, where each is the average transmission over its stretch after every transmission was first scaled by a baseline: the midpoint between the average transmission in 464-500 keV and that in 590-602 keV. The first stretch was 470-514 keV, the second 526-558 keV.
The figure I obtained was 0.96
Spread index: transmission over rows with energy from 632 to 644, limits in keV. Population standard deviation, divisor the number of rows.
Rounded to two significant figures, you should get 1.1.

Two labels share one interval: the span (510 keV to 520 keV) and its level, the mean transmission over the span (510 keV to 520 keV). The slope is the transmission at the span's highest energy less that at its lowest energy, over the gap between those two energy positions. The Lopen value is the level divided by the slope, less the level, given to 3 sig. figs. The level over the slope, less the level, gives 886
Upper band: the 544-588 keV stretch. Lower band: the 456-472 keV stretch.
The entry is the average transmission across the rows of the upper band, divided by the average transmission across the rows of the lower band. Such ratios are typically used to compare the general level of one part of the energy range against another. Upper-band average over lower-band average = 0.98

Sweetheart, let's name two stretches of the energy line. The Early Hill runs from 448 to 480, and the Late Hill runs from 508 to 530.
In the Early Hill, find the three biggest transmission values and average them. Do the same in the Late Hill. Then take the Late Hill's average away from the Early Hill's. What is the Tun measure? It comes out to -1.3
